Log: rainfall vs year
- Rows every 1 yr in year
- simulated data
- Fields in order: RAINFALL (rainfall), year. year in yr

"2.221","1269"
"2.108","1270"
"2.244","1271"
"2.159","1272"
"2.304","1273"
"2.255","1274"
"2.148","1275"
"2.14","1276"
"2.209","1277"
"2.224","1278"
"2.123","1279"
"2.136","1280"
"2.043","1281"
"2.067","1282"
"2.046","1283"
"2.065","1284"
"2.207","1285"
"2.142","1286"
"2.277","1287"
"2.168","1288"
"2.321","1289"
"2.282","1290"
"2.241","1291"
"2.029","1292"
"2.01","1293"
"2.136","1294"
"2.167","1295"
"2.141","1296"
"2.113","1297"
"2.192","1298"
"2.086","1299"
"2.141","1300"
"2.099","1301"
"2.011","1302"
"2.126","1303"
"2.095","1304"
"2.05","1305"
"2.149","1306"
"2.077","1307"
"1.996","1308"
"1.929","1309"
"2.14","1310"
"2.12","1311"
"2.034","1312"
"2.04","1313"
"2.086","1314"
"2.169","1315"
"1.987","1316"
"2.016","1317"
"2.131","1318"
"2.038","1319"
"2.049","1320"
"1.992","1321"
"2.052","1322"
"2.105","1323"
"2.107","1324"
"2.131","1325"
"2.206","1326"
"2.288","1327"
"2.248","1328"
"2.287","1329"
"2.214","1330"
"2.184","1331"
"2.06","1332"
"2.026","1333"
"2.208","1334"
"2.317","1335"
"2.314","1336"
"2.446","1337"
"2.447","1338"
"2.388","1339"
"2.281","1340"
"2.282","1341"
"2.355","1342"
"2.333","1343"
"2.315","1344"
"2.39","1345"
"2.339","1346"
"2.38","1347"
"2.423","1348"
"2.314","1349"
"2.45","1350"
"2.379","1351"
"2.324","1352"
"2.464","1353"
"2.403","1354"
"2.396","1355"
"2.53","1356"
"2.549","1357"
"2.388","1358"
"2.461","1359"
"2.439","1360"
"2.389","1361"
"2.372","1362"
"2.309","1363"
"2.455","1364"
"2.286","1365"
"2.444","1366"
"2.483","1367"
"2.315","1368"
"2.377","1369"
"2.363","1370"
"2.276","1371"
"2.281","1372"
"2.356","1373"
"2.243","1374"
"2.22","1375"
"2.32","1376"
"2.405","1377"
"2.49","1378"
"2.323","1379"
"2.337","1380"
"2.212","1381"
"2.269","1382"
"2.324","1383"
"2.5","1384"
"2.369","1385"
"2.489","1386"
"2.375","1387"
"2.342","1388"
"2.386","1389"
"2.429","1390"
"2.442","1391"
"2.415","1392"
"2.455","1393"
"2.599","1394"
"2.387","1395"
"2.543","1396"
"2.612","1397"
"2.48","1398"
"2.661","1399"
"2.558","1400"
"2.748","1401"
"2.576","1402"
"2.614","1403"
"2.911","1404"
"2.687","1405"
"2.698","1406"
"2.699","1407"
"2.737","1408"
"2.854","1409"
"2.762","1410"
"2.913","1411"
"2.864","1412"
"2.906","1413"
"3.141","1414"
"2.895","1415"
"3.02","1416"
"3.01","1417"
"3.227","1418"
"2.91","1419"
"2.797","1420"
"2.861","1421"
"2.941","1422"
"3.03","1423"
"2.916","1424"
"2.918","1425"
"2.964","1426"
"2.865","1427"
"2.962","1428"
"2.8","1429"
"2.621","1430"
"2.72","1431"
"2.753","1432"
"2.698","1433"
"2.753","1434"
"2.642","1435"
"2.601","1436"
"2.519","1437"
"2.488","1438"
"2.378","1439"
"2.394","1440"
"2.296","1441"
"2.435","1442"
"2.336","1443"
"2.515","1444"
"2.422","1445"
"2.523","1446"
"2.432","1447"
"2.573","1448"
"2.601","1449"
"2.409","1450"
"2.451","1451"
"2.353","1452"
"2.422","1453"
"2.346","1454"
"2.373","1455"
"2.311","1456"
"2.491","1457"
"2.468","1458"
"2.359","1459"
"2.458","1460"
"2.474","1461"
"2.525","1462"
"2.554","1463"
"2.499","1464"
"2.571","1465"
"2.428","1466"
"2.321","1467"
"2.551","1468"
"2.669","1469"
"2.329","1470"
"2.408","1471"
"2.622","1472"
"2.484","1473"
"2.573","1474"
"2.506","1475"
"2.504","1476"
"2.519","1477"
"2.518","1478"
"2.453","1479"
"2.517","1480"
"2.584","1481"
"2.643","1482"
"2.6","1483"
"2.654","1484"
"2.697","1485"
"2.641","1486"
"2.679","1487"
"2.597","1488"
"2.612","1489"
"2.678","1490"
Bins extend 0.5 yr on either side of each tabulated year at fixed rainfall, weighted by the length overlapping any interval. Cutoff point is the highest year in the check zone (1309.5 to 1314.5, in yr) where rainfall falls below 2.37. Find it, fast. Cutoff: 1314 yr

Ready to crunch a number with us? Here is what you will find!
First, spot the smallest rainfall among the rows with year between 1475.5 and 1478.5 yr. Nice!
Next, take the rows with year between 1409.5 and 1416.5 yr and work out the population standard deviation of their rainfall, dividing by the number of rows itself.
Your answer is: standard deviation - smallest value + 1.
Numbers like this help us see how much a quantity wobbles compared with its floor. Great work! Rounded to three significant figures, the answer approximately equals -1.39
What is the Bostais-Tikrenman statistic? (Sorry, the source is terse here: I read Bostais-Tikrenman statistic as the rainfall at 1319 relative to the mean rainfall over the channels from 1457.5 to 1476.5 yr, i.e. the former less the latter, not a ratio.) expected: -0.5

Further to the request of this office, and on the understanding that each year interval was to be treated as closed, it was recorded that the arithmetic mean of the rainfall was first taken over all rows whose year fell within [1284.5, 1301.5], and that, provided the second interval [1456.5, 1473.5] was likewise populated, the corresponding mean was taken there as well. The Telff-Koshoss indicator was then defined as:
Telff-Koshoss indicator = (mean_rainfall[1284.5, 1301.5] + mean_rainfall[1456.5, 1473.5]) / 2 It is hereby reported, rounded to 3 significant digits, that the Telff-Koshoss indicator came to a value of 2.32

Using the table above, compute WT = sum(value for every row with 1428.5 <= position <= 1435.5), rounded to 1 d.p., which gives 19.0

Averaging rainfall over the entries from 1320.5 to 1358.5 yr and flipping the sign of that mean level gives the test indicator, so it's -2.30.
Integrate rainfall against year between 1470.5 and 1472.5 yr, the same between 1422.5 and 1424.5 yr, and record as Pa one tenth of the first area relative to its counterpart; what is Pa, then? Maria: 0.085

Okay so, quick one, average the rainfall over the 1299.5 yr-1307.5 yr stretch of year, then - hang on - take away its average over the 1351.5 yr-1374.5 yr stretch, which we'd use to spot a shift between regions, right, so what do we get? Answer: -0.29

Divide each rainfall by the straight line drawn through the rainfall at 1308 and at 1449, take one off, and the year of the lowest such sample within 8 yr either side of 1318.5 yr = 1321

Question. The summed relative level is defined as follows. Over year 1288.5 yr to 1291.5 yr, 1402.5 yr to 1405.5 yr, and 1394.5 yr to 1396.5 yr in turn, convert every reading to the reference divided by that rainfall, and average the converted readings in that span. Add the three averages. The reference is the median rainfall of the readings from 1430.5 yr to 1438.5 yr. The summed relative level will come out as 3.23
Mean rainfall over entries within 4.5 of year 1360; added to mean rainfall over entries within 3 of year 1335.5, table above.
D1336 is 4.73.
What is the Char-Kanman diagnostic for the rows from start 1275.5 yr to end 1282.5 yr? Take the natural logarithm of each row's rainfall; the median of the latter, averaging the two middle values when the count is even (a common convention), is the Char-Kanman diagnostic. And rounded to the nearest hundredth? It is 0.76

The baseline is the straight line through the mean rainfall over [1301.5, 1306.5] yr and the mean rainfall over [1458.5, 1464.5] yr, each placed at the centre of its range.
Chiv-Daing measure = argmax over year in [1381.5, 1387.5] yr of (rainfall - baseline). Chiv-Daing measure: 1384 yr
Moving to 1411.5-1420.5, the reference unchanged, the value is 1418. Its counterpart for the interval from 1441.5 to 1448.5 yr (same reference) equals 1448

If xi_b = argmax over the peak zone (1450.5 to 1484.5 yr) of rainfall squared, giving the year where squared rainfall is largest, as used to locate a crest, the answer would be 1469 yr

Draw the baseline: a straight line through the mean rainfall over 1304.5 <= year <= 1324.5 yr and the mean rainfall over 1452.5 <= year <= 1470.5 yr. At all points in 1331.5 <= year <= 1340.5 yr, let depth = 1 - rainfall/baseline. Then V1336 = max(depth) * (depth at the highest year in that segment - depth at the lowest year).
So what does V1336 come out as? -0.0038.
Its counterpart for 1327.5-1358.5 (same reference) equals -0.0010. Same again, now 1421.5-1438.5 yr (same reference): -0.0086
